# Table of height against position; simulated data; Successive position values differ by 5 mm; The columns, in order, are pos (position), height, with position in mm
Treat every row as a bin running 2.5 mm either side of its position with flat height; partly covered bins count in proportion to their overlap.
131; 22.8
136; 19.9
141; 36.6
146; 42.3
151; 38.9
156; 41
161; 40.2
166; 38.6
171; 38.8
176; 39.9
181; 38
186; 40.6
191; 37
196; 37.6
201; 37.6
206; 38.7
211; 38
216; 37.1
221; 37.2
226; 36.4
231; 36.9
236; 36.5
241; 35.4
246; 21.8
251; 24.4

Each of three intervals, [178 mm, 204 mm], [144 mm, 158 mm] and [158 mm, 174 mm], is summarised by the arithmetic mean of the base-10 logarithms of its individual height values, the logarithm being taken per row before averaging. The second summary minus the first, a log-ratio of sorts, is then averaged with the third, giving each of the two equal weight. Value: 0.811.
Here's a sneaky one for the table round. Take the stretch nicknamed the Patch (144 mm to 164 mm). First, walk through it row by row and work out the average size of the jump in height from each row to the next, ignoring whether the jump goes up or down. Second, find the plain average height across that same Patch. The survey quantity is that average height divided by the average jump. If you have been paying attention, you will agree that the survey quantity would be 19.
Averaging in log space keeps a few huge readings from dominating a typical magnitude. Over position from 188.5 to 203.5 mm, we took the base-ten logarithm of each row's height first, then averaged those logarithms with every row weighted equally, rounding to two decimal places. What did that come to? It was 1.57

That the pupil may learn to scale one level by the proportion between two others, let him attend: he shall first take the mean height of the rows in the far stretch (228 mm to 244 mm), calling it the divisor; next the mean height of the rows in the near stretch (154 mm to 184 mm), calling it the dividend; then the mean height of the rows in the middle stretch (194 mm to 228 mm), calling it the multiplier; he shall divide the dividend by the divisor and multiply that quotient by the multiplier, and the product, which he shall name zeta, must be 41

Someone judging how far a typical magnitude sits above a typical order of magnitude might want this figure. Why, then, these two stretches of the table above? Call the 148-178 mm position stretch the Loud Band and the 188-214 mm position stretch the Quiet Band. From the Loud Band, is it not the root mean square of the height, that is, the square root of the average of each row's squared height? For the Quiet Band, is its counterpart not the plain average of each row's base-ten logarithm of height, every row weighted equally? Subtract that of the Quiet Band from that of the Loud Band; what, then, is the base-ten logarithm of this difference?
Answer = 1.58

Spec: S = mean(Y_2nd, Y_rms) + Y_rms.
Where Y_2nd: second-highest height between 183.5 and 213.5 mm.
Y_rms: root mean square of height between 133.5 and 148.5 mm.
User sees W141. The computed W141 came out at 71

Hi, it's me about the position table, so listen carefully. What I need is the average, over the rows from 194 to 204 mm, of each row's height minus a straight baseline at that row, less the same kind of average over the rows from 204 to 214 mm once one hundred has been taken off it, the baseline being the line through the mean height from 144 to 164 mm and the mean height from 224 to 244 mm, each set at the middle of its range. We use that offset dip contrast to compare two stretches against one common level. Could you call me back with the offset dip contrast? 99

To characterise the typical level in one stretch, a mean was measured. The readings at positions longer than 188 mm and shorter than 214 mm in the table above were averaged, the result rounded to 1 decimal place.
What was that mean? 37.8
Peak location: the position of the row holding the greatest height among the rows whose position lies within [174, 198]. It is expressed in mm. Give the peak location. 186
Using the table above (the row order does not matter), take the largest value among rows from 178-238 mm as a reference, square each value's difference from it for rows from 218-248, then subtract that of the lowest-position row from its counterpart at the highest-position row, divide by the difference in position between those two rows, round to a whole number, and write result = 14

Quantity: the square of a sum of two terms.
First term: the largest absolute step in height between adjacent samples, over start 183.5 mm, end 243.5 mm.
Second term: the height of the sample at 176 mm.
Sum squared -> 1892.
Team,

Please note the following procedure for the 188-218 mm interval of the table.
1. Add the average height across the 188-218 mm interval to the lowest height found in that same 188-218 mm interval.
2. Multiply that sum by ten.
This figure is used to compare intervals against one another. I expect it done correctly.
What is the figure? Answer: 747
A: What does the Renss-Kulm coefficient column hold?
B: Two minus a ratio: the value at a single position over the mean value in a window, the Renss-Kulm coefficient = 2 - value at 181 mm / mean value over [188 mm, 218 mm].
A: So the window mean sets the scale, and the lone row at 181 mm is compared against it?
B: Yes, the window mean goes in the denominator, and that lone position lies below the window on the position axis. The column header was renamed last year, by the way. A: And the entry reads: 0.99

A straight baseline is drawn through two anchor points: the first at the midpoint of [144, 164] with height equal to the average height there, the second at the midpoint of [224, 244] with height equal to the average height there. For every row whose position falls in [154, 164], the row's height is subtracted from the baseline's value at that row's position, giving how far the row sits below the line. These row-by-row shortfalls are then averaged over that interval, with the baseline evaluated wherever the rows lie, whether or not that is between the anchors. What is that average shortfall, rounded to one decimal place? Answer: -0.3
